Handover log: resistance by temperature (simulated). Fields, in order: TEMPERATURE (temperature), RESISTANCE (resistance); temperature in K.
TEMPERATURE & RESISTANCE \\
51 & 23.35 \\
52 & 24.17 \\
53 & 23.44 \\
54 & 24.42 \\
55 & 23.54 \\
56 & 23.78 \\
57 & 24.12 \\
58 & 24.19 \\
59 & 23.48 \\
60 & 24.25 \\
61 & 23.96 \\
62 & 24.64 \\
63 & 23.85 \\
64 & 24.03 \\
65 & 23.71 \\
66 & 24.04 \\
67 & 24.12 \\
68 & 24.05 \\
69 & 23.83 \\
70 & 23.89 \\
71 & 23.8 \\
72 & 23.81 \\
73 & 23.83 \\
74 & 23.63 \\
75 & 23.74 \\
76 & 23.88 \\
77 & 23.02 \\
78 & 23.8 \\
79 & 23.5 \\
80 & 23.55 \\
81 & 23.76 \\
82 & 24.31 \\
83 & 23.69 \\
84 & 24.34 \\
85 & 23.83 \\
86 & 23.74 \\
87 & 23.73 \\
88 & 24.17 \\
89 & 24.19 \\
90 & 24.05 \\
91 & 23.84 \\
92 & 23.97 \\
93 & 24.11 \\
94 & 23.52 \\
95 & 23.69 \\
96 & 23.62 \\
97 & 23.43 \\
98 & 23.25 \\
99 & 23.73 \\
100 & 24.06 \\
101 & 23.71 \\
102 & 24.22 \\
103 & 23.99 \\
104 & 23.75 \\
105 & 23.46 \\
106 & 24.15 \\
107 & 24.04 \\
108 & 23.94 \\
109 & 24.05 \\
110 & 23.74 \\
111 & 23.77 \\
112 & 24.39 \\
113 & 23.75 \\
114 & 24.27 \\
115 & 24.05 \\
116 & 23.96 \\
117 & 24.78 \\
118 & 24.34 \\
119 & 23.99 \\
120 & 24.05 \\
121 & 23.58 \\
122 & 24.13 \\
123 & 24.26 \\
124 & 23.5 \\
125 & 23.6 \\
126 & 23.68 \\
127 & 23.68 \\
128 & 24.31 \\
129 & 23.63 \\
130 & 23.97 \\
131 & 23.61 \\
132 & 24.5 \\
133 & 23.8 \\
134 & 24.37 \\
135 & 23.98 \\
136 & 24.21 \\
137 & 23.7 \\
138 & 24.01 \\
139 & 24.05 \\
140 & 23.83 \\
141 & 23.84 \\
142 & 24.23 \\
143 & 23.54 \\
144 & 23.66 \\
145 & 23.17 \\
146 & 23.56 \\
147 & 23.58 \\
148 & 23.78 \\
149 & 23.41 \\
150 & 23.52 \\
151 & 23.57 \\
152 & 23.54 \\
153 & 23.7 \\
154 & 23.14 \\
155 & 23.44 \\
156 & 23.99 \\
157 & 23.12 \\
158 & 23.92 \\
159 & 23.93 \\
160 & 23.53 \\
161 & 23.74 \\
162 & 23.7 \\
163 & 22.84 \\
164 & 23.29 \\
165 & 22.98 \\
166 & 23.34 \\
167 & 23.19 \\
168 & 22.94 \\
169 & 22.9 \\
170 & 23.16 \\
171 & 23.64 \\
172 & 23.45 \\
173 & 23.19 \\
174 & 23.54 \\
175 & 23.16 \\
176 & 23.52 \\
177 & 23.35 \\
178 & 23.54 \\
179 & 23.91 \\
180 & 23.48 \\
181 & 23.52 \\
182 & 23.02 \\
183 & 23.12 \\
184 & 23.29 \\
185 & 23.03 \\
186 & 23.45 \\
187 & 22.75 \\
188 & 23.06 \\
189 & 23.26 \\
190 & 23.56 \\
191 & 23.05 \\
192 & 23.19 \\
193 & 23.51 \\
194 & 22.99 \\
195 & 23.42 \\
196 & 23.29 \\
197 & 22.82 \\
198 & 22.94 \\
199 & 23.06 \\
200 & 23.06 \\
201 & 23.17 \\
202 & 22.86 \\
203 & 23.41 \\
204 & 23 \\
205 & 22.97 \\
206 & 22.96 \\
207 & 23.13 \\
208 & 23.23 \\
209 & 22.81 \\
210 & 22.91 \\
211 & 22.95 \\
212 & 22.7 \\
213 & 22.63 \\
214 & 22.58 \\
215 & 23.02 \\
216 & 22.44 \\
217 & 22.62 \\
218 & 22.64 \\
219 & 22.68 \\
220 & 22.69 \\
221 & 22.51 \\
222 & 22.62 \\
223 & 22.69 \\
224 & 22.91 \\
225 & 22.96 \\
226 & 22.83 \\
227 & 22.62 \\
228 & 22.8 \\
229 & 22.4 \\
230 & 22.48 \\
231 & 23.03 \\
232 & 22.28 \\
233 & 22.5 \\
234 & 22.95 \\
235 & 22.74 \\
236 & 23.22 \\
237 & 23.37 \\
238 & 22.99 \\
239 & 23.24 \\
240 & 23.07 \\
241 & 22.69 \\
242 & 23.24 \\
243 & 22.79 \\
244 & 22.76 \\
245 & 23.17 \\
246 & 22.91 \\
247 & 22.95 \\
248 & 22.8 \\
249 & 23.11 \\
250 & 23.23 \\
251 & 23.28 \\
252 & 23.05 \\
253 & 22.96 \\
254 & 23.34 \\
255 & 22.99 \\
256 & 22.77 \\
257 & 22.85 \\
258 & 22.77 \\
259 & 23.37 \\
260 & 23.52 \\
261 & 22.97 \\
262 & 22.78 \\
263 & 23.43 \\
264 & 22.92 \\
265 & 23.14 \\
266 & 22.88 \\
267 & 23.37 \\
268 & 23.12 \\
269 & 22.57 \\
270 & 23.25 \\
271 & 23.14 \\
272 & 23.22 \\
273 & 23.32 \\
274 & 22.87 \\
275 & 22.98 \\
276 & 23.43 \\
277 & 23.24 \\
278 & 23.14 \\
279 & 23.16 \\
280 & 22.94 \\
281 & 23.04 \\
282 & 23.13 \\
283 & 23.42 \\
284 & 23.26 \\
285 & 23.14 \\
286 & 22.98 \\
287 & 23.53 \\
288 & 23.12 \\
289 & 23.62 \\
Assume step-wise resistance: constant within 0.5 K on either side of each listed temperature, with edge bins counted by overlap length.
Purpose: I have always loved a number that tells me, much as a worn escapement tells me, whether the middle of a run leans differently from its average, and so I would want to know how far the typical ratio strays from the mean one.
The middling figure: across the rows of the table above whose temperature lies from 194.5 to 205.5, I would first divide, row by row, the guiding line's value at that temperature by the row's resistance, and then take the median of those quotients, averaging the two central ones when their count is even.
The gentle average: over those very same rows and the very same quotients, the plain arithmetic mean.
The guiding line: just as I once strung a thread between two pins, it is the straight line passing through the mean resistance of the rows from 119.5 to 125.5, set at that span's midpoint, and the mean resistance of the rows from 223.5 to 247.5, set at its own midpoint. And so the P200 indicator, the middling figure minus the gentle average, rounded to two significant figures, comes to 0.0017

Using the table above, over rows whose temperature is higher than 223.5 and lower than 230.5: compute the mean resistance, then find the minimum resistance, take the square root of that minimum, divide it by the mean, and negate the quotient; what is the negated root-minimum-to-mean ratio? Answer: -0.208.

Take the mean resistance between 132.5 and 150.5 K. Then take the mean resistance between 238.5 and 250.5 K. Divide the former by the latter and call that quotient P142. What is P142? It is 1.03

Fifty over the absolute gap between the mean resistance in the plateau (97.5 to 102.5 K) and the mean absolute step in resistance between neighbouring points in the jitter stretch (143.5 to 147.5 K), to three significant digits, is 2.13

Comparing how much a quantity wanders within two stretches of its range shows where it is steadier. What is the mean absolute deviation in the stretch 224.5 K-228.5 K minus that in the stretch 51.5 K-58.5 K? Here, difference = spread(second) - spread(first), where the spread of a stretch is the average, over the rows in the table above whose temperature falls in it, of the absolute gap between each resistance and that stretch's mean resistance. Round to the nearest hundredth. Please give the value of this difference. -0.22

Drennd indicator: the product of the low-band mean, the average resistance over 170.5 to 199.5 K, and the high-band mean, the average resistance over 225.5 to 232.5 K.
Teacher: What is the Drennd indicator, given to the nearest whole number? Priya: 527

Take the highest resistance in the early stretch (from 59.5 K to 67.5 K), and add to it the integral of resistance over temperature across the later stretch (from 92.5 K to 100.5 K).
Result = 214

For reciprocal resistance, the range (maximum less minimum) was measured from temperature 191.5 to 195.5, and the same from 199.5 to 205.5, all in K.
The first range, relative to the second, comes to 0.94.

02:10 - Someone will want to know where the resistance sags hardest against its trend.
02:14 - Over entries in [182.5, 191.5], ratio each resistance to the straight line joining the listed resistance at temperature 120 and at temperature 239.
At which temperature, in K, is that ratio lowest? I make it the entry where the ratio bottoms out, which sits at 187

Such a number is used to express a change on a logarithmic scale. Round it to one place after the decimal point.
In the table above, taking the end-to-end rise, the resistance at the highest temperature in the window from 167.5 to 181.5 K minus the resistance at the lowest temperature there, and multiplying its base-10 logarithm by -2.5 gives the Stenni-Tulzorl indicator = 0.6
